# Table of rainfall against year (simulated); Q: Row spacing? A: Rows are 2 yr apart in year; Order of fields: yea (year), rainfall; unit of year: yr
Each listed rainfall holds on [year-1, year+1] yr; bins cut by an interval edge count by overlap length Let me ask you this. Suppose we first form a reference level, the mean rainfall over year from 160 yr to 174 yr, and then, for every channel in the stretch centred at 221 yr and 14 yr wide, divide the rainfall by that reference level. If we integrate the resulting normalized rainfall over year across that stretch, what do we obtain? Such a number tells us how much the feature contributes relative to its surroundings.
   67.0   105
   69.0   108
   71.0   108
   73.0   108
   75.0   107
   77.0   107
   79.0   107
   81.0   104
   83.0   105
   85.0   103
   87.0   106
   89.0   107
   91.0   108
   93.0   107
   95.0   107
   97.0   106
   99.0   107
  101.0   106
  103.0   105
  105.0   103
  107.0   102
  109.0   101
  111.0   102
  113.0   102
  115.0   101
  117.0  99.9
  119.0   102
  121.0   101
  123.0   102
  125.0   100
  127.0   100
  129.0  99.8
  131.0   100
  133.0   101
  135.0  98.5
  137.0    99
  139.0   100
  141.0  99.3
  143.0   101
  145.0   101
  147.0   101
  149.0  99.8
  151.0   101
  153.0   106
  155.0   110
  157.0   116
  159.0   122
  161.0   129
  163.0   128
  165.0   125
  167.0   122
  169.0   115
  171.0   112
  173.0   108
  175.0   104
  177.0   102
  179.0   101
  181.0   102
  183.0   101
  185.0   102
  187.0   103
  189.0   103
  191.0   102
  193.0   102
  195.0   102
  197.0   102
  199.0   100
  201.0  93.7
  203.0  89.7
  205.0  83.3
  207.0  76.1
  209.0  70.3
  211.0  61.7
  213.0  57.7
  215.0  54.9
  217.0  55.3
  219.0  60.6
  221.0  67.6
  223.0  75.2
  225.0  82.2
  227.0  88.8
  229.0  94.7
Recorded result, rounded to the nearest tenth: 8.1 yr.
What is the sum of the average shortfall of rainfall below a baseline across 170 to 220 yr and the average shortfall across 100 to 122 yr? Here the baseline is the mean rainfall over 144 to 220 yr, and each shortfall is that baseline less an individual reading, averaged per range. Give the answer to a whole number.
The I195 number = 4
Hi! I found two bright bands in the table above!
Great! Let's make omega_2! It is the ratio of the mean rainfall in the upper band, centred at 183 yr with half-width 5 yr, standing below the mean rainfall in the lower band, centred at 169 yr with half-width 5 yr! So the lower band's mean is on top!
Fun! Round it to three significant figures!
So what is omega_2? 1.14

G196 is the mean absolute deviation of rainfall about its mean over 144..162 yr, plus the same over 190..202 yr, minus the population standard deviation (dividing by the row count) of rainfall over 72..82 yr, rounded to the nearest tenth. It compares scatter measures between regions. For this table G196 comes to 9.6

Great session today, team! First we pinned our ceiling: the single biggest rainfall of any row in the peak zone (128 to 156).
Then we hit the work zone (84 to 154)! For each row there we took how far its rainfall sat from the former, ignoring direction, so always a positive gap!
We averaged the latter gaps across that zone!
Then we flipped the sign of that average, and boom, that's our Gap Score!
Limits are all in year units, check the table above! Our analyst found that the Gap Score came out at -7.6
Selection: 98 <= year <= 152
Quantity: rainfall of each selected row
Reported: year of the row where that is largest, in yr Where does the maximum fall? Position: 99.0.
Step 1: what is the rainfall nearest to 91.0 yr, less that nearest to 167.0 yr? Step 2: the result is -14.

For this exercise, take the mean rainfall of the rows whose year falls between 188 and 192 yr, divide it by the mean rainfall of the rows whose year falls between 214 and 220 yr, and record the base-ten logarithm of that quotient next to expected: 0.26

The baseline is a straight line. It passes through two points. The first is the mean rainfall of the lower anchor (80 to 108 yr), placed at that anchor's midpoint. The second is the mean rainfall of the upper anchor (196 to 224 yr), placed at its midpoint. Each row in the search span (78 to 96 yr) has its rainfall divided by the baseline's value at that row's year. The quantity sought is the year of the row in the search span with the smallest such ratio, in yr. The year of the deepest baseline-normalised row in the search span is 81.0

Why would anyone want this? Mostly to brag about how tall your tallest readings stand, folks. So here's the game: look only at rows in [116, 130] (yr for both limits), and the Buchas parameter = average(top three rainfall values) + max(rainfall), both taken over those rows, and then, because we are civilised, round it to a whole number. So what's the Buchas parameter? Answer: 204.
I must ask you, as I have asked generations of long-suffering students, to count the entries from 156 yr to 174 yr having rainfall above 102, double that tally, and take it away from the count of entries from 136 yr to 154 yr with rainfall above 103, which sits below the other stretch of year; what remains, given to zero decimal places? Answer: -17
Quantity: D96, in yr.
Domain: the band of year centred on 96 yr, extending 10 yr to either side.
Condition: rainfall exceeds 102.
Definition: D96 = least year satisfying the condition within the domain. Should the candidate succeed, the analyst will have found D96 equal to 87.0 yr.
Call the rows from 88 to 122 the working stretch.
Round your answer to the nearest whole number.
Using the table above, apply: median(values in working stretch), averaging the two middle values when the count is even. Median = 103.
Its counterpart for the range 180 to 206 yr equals 102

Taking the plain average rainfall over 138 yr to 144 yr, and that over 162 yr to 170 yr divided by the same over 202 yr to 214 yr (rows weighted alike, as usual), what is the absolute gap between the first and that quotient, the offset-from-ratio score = 98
